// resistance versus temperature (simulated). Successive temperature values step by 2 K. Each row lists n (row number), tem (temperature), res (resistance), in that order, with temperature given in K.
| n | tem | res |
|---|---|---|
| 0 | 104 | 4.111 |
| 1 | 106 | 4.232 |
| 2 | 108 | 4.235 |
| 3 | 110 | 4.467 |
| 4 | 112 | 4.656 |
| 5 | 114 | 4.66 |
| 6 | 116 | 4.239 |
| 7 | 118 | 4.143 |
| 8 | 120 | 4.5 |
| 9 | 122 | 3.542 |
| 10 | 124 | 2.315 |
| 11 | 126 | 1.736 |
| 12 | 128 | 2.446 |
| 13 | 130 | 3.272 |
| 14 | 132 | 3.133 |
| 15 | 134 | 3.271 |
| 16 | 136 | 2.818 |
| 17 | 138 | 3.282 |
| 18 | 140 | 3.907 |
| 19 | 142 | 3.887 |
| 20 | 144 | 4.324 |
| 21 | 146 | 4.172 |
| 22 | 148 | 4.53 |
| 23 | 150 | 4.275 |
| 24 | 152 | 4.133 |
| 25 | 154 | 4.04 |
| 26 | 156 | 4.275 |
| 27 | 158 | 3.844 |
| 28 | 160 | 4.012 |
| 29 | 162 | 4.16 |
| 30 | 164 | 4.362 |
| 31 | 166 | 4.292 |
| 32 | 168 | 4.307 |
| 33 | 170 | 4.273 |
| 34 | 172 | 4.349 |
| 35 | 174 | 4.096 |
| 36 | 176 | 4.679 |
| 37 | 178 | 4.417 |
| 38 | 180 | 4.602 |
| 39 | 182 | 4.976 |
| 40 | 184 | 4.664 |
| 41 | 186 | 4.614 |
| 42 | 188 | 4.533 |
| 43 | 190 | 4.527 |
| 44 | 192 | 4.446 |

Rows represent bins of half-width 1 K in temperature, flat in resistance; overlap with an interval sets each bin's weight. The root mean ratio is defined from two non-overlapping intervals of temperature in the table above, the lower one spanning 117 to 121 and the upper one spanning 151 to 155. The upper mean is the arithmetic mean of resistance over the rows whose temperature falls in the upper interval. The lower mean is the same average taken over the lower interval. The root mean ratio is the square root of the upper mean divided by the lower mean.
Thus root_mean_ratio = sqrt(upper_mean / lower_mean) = 0.97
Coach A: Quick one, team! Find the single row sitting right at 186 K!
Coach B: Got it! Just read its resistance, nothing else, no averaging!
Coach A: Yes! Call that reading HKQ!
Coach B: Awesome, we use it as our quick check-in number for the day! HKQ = 4.614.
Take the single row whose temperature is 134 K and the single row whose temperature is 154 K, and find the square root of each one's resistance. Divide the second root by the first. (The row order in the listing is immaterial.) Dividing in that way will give 1.11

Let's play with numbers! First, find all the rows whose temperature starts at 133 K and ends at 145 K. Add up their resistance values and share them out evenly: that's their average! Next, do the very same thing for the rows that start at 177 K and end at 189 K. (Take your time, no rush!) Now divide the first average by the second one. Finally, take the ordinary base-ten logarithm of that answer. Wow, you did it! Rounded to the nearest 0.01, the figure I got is -0.11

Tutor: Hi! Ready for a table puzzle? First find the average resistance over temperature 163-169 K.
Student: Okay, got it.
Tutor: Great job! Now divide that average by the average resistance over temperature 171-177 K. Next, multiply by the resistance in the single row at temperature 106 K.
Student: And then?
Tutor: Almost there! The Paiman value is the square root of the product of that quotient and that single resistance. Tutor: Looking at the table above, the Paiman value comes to 2.04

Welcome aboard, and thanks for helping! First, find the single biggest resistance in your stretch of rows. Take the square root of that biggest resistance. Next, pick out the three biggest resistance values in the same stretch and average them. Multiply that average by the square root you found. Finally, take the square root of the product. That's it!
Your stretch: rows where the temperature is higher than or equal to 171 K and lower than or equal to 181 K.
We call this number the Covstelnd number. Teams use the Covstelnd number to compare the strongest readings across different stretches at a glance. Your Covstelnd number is 3.14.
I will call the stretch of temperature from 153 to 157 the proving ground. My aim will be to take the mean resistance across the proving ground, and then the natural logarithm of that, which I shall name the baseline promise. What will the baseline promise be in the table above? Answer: 1.42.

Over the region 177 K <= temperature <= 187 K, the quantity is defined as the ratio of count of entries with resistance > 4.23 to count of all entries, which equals 1.00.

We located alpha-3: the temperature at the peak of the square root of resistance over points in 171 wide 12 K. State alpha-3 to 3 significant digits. 176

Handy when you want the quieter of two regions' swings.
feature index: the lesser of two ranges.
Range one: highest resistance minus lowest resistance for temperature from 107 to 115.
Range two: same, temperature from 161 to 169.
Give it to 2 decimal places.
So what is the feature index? 0.20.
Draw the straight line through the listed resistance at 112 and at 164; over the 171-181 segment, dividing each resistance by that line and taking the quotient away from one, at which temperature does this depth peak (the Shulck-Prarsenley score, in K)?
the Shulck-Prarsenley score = 174 K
